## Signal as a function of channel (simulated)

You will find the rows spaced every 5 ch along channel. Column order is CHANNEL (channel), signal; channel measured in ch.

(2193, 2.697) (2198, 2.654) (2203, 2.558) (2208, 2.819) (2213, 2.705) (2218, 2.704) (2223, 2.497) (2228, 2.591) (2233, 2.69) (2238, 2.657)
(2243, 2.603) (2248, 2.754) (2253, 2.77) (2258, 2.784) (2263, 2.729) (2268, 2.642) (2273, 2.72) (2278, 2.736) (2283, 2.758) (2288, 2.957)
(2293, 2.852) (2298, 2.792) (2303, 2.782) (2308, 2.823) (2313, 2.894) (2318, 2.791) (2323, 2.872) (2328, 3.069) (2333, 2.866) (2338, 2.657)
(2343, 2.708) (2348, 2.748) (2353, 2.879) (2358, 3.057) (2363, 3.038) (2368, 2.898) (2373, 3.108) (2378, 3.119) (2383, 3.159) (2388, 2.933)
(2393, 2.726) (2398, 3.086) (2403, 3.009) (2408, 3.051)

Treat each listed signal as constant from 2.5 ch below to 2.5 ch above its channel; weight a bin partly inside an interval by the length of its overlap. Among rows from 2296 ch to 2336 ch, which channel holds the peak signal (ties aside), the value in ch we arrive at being 2328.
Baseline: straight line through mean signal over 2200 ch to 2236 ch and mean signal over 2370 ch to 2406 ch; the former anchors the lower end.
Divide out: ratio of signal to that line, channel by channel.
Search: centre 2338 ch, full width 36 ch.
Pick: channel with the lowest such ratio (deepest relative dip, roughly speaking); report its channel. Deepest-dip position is 2338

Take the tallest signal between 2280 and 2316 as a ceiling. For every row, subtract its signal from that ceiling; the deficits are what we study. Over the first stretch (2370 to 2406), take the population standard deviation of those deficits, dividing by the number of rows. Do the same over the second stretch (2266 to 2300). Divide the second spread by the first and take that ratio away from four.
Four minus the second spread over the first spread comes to 3.32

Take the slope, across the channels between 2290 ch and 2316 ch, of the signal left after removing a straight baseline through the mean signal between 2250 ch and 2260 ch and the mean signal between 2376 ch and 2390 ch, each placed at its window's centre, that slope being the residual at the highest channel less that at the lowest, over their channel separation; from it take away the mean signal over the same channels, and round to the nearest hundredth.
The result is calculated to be -2.83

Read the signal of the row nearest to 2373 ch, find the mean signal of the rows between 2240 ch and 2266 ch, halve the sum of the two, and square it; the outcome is 8.5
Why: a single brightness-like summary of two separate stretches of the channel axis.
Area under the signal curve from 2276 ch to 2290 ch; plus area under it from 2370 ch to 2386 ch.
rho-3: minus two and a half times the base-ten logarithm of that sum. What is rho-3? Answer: -4.88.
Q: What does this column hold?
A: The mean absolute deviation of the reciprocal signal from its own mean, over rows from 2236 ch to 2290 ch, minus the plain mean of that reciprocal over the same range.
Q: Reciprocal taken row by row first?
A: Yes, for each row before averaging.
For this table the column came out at -0.358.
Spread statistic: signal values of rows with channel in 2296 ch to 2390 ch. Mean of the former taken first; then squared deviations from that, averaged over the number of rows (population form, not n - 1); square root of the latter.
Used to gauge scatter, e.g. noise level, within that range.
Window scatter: 0.14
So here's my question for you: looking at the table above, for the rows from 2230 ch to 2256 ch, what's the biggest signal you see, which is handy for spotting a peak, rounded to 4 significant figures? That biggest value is 2.770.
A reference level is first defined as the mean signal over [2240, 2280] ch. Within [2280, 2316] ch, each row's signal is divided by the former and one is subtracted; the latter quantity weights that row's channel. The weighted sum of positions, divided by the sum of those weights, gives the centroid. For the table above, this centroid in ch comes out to 2298.4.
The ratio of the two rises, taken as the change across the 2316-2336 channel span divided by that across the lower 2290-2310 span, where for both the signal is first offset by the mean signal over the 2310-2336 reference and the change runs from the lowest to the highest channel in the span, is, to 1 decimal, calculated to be -2.6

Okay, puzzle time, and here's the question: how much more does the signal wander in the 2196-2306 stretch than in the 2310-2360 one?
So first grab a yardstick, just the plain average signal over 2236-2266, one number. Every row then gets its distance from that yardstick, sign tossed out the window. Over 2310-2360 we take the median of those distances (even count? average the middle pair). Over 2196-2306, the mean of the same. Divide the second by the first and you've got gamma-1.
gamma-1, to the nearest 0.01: 0.51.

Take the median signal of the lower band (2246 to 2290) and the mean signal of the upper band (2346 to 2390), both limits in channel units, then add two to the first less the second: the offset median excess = 1.76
